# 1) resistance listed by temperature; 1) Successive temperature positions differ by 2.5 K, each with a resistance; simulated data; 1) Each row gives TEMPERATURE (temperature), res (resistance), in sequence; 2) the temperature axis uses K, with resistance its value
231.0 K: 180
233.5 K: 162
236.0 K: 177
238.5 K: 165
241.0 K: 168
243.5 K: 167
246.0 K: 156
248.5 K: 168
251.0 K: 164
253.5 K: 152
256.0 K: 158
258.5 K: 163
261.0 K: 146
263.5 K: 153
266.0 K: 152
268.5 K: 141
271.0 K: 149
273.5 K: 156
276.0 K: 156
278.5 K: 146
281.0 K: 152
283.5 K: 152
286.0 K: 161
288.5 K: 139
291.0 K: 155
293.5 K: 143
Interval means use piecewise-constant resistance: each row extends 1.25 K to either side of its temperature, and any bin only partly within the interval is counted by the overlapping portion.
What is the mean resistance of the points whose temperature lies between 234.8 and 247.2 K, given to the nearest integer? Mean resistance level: 167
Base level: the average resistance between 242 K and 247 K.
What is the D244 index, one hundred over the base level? 0.62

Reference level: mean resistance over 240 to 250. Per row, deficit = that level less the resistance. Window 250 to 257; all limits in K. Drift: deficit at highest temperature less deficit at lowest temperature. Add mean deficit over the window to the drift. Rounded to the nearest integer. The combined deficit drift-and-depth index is 13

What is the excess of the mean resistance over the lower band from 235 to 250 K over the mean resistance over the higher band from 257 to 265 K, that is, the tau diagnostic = 13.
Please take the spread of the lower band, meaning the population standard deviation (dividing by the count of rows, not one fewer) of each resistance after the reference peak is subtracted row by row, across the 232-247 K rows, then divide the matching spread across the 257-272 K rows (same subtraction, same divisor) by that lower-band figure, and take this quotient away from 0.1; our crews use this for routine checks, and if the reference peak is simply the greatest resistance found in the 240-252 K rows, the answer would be -0.97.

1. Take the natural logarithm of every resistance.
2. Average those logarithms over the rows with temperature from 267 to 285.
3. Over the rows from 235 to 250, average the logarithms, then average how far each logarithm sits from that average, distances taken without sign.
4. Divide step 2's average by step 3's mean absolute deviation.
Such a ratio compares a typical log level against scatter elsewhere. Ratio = 196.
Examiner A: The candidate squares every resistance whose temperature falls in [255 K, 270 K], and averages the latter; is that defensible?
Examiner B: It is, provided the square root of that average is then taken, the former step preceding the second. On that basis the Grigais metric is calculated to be 152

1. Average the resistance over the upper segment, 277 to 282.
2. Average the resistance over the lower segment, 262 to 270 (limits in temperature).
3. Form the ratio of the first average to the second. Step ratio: 1.00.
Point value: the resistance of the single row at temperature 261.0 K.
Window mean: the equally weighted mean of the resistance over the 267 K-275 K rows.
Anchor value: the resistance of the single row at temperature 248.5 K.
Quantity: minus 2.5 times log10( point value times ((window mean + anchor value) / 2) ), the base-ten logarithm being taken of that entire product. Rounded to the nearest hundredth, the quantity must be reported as -10.91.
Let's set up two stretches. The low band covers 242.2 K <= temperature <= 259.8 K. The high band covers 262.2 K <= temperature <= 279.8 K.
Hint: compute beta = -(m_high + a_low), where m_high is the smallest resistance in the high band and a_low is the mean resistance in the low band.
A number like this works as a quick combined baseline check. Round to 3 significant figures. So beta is -302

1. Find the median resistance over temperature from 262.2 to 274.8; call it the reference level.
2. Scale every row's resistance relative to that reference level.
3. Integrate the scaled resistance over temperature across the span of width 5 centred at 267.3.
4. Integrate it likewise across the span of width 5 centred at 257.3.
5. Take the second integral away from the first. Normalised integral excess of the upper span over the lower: -0.5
